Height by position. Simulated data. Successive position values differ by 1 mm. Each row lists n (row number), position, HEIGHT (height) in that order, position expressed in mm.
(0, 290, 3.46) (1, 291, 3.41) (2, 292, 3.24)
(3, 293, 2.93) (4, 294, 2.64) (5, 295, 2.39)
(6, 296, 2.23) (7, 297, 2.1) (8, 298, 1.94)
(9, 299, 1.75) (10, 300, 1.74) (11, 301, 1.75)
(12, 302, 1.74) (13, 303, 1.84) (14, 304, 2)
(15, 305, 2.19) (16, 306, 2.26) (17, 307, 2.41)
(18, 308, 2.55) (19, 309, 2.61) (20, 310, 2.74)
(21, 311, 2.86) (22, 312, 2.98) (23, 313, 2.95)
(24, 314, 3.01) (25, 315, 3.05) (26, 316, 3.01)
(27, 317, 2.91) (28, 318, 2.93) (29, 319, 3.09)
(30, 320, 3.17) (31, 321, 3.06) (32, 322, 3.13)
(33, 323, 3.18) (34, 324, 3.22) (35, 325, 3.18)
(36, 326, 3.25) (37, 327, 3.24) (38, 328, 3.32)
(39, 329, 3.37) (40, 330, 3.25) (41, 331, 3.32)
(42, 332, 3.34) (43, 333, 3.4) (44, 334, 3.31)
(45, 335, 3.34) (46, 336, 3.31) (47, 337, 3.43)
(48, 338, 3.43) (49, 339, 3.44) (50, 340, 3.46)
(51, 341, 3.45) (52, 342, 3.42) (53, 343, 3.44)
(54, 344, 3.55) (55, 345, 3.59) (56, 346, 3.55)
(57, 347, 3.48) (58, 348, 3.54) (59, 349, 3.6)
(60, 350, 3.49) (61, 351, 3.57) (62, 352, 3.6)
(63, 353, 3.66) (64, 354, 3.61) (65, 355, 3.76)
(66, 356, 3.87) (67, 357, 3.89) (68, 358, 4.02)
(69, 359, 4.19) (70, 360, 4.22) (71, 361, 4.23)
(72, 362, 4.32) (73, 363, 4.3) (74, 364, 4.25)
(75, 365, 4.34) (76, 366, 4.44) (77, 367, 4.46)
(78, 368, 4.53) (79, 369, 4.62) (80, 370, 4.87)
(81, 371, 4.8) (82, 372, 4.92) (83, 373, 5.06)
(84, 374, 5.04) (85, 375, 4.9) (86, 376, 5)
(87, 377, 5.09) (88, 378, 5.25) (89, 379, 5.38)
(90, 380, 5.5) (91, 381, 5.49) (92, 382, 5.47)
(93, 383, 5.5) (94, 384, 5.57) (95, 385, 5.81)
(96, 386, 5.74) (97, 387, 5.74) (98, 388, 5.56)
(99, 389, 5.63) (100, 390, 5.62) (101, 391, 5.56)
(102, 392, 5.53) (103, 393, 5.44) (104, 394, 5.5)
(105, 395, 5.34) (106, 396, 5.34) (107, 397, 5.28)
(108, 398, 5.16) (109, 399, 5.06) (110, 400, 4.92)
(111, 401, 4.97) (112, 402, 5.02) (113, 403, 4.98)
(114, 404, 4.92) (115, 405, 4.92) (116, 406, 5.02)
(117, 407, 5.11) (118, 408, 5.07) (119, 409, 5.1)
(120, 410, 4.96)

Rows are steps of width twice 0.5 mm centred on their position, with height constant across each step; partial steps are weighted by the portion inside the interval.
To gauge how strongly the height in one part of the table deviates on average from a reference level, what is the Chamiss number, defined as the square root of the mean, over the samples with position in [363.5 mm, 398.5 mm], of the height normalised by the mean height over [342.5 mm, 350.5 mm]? 1.21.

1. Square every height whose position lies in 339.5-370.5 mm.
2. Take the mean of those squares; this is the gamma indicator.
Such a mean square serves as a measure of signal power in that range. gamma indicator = 15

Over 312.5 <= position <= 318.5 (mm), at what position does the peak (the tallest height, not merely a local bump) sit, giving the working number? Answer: 315 mm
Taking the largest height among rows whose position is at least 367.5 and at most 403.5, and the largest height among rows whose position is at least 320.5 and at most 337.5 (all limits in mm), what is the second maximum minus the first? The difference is -2.4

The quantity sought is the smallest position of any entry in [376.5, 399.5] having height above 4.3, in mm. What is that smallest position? 377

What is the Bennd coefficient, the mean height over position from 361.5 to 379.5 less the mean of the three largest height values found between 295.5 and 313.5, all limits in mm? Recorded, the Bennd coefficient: 1.82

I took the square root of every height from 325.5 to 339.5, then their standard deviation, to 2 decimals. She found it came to 0.02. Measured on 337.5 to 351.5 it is 0.02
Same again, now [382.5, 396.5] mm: 0.03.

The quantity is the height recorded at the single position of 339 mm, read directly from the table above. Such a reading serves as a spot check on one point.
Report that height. 3.44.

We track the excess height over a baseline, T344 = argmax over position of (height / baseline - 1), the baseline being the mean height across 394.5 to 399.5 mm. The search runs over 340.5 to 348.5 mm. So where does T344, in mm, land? 345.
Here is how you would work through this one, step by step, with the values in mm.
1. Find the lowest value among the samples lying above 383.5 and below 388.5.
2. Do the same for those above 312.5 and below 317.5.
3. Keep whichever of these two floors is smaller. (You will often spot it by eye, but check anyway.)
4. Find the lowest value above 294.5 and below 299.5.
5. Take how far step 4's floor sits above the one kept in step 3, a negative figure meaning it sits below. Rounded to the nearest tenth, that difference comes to -1.2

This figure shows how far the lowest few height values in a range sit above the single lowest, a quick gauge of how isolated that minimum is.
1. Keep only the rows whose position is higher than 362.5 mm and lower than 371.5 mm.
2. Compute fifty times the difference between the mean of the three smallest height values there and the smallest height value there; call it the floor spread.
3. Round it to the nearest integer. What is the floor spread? 2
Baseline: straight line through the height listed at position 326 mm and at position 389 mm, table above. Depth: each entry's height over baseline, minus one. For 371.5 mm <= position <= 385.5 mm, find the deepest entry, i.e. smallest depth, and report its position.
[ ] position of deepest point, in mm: 375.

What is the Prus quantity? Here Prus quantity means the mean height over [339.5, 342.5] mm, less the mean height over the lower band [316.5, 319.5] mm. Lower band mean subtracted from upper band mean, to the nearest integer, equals 0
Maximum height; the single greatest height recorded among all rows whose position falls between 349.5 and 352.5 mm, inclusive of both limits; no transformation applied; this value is 3.6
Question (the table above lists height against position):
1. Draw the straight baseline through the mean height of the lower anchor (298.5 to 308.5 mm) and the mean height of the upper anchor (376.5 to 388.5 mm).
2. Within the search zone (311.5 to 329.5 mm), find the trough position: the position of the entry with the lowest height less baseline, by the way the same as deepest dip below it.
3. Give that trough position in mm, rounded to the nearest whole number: 327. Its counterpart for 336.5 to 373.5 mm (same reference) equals 354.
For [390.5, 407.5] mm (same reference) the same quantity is 405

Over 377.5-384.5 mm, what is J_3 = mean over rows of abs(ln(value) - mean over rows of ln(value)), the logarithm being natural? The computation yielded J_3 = 0.014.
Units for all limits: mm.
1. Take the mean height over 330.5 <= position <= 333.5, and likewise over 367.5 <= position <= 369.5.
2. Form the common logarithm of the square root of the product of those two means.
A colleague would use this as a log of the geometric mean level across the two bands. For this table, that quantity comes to 0.593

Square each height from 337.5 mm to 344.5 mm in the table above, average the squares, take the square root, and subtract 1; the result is 2.5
